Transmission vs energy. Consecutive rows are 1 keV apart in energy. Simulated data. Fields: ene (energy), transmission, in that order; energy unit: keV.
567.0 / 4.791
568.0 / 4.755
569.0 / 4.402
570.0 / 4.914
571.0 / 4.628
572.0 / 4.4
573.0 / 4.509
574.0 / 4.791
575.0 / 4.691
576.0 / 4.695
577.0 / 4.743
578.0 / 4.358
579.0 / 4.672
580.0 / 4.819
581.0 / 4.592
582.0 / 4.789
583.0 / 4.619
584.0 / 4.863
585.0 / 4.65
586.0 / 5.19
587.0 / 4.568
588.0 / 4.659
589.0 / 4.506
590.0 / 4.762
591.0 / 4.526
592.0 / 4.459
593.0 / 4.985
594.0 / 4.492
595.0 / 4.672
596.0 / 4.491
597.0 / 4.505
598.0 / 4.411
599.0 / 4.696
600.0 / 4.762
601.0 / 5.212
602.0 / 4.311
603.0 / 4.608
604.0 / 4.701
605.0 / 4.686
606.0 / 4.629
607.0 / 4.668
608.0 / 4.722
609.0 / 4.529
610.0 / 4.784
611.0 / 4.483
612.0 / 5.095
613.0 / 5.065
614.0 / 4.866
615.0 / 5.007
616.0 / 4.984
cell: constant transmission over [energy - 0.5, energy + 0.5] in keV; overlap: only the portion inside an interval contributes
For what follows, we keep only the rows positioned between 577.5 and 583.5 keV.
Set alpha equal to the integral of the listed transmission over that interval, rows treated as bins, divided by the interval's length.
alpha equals 4.64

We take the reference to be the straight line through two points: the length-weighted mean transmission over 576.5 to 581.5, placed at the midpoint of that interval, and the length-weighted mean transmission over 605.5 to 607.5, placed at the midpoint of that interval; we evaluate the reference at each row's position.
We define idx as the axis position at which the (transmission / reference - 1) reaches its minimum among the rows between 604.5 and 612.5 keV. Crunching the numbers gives 611.0 keV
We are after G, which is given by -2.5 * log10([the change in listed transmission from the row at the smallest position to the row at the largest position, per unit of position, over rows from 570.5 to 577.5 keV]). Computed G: 4.29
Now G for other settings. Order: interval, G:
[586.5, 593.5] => 2.90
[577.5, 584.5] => 2.69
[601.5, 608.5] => 2.91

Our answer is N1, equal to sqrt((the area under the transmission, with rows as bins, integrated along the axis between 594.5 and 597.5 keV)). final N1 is 3.70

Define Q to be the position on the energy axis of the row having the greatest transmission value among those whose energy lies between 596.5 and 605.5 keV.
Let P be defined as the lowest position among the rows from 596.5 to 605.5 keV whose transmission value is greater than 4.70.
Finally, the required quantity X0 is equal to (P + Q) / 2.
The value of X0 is 600.5 keV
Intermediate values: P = 600.0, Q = 601.0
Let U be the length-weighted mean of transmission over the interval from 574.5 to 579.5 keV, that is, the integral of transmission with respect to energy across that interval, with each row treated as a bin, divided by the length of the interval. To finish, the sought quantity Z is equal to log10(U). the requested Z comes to 0.666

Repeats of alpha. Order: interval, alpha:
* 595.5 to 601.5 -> 4.68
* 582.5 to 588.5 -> 4.76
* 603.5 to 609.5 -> 4.66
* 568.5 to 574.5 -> 4.61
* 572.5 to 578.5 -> 4.63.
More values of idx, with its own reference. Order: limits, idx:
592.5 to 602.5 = 602.0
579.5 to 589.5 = 589.0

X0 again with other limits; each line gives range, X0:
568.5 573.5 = 570.0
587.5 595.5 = 591.5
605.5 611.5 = 609.0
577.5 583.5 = 580.0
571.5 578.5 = 574.0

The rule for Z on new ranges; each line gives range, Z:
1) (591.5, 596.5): 0.665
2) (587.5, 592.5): 0.661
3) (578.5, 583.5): 0.672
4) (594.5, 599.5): 0.658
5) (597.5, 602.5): 0.670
